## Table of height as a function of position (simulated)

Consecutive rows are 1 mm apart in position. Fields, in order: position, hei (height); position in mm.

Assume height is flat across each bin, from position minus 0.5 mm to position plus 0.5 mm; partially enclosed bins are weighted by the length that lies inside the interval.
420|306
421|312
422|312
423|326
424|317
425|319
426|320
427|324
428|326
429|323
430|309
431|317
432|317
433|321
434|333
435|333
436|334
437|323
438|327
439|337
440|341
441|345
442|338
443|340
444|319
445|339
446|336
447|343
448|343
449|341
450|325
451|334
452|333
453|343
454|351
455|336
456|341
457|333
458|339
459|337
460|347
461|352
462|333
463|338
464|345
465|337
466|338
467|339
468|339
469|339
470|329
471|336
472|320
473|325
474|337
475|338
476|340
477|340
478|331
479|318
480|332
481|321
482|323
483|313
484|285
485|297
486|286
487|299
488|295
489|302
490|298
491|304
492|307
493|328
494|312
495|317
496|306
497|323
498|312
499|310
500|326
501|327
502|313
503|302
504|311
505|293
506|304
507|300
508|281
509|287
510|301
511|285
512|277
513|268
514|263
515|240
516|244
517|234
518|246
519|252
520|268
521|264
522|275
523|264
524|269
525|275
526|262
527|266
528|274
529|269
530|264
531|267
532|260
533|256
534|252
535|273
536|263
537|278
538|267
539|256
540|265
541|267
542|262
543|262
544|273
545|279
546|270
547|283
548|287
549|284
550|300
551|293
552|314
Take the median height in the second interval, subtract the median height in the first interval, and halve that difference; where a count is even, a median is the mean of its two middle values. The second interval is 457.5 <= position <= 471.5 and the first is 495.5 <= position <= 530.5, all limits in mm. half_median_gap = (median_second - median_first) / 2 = 32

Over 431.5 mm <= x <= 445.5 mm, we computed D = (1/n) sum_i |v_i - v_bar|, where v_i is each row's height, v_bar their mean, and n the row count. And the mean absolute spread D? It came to 8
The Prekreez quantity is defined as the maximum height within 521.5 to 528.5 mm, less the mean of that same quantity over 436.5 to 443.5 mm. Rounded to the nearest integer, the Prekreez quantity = -61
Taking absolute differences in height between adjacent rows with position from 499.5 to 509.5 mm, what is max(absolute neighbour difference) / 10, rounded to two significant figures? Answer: 1.9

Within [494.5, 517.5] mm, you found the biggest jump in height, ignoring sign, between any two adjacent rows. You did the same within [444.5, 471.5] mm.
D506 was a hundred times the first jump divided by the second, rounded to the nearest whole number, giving 121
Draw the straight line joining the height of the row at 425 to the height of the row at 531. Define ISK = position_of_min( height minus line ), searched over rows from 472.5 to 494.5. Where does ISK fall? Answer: 484 mm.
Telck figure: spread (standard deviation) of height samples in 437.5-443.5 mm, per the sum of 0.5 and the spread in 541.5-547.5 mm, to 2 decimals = 0.66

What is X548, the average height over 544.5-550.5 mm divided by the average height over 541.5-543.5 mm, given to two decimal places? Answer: 1.08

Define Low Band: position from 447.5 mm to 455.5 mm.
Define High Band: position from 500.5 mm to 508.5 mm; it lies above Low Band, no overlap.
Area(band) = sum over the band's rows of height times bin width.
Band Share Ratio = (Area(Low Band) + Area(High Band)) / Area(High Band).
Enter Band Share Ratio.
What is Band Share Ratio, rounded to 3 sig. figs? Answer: 2.11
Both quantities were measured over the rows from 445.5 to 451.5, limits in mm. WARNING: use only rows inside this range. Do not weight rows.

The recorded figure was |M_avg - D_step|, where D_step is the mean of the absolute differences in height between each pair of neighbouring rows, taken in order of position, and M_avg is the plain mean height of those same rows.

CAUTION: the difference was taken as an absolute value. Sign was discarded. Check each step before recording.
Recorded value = 330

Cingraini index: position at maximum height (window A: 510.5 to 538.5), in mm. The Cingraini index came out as 511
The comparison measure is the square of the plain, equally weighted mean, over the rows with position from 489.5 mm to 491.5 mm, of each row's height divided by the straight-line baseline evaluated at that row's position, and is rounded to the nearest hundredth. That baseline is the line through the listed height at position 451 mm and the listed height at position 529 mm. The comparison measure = 1.00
